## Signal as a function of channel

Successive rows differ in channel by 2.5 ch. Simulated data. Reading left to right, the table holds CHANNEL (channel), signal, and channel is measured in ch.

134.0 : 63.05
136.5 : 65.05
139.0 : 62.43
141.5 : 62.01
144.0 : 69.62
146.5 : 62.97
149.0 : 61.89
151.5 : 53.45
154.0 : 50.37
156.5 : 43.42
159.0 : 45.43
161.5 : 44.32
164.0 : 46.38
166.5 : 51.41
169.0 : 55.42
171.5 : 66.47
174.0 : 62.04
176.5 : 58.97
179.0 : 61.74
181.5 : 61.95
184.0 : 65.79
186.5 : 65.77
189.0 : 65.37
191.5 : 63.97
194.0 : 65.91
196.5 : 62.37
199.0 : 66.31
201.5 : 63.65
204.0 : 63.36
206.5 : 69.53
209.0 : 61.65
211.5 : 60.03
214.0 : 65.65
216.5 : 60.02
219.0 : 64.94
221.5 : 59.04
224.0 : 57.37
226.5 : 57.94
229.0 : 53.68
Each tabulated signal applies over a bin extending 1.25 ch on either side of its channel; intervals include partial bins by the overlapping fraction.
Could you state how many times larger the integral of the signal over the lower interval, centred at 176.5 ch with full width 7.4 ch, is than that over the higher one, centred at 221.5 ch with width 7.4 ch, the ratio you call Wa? 1.01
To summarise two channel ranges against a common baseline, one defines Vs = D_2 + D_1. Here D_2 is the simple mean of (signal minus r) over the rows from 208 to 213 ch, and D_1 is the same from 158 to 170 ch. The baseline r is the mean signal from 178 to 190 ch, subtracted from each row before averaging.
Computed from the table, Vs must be -19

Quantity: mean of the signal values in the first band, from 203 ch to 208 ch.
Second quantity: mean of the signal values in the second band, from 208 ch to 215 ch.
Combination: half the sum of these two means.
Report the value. 64.4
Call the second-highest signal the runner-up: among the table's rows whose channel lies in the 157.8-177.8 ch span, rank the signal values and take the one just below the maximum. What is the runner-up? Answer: 62.04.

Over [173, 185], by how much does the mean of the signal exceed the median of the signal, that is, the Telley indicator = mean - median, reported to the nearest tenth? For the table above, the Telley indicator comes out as 0.1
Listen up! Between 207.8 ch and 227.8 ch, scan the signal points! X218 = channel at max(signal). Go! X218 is 214.0 ch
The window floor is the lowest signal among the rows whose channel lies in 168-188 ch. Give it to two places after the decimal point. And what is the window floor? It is 55.42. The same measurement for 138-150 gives 61.89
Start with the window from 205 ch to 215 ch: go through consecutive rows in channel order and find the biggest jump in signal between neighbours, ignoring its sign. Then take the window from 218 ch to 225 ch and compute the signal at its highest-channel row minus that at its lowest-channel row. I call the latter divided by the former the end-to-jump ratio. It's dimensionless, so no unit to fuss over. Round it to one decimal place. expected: -1.0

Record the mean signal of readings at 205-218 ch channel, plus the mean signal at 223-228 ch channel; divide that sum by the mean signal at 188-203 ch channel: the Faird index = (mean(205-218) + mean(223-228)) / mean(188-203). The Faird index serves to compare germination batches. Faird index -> 1.87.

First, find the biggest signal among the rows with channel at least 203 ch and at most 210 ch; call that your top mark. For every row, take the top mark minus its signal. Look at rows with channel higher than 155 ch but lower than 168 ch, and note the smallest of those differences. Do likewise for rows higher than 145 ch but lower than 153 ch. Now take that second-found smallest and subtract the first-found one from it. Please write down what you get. -12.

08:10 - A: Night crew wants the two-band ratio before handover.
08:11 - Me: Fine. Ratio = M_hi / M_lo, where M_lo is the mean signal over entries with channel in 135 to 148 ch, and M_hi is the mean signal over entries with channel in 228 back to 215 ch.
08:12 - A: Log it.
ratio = 0.93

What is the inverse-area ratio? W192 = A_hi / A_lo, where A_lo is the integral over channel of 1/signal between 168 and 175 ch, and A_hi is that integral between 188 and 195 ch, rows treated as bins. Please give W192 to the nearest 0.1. 0.9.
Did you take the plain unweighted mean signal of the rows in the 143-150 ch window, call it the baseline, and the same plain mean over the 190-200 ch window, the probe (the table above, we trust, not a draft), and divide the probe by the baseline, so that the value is 1.00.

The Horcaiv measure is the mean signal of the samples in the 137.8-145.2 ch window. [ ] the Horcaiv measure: 64.7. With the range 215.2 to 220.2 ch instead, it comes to 62.5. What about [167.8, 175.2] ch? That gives 61.3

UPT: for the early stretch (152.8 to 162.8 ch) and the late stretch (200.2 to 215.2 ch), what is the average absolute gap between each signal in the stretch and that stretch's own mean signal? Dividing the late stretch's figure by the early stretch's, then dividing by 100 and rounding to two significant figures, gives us 0.011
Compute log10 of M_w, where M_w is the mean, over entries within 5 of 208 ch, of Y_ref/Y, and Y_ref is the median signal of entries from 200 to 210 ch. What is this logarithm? 0.000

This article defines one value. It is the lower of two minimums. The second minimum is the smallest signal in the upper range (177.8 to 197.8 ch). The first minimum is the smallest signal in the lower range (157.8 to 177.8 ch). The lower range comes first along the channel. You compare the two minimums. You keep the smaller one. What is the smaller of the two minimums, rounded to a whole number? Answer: 44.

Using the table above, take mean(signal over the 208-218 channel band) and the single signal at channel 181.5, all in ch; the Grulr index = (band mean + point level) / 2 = 61.9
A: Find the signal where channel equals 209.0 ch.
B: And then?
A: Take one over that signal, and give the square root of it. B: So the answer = 0.127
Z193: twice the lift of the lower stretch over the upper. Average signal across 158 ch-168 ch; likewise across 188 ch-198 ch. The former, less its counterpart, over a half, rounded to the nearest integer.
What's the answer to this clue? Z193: -35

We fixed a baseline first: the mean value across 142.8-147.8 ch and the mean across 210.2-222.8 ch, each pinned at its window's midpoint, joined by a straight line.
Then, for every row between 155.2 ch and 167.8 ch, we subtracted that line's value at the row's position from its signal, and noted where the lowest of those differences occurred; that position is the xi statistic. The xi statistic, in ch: 156.5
